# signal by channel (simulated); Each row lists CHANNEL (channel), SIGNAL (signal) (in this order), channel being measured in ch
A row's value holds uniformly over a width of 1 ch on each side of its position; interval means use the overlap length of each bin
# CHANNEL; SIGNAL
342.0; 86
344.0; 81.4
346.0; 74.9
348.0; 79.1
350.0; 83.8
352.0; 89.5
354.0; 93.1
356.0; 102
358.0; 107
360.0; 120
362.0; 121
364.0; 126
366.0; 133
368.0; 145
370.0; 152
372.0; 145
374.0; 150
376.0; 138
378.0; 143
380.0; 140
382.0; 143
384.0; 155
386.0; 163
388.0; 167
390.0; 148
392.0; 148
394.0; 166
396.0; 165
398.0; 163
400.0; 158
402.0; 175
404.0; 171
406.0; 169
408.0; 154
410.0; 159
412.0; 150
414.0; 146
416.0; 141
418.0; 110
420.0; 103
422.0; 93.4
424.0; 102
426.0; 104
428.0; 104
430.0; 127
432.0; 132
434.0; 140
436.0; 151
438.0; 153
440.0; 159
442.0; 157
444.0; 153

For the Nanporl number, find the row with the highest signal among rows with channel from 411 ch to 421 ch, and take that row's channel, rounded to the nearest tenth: 412.0 ch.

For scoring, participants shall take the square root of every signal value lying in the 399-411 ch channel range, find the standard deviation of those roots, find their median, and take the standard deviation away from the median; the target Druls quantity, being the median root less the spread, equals 12.5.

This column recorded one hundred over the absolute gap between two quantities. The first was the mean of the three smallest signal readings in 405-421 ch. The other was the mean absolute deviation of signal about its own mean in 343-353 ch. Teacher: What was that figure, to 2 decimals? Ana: 0.88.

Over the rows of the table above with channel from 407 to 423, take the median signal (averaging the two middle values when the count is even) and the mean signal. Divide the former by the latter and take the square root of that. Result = 1.04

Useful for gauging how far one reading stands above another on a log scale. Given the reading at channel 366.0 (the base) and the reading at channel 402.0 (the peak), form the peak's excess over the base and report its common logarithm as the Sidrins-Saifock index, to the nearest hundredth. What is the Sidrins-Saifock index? 1.62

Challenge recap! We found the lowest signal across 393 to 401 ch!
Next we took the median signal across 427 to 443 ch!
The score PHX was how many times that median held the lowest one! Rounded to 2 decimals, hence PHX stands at 0.92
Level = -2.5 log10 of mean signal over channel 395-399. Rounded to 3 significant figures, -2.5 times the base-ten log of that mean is -5.54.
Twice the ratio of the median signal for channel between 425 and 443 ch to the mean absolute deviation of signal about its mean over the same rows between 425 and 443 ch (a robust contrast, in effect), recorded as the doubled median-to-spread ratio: 16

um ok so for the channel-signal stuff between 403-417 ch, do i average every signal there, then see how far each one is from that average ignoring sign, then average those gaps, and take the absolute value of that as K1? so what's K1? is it 9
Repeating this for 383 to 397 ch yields 7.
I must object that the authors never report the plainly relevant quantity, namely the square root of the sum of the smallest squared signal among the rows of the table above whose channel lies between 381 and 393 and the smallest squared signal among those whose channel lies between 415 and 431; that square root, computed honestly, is 171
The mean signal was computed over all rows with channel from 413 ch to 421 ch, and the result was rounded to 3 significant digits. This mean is 125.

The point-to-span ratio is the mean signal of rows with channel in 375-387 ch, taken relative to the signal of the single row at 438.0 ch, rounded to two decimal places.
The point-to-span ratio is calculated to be 0.96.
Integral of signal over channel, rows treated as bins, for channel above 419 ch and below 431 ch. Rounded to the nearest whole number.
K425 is 1267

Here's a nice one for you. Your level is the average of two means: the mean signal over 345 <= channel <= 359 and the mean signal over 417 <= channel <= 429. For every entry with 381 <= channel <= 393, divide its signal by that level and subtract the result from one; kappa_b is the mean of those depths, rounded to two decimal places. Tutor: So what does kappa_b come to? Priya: -0.60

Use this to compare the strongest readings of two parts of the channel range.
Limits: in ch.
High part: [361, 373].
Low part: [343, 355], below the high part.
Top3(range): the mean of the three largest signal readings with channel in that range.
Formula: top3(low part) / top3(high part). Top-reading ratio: 0.60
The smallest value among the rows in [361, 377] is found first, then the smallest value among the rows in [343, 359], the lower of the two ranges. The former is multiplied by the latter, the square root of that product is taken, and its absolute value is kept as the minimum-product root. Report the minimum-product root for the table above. 95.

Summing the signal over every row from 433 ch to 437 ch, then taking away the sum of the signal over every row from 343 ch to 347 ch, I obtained 135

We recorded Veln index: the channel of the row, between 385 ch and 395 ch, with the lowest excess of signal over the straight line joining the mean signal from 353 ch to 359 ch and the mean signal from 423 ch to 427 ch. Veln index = 392.0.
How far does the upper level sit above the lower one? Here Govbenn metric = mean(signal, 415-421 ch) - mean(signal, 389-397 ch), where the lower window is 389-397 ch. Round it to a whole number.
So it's -39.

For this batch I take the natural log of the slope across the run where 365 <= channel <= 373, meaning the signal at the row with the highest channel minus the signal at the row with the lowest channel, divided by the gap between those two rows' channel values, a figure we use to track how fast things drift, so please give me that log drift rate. 0.7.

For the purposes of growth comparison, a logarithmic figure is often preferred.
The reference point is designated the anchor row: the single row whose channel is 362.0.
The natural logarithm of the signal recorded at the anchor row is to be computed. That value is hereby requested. 4.80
